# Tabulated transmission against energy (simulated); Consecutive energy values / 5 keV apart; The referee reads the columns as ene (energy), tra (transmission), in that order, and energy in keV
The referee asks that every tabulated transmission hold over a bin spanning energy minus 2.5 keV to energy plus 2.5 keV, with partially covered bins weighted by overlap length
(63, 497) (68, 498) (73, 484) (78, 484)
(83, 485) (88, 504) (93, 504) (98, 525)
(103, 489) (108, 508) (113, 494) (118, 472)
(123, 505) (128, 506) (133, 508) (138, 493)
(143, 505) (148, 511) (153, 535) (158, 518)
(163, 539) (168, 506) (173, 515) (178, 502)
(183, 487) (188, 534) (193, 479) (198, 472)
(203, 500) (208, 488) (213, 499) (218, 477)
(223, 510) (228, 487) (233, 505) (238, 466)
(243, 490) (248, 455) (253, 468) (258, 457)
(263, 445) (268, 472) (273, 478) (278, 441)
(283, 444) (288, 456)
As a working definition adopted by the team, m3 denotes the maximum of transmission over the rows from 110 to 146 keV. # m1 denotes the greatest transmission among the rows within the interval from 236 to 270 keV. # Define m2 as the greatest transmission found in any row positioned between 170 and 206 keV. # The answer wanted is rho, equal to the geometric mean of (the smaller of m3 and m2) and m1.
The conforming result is 499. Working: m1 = 490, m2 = 534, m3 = 508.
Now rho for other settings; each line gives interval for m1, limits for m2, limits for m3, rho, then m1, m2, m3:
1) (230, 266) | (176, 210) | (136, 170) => 519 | 505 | 534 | 539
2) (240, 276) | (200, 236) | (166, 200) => 500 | 490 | 510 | 534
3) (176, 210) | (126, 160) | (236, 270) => 512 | 534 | 535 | 490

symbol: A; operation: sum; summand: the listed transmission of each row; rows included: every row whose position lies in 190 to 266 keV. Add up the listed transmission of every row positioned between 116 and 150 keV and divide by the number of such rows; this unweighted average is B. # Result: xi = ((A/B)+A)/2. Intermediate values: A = 7198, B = 500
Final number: 3606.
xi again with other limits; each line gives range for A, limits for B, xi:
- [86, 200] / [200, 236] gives 5817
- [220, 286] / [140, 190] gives 3065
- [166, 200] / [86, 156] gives 1751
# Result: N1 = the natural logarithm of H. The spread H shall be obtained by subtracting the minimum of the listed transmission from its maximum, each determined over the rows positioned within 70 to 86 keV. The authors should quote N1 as 0.00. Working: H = 1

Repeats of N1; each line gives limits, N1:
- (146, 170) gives 3.50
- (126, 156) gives 3.74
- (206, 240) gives 3.78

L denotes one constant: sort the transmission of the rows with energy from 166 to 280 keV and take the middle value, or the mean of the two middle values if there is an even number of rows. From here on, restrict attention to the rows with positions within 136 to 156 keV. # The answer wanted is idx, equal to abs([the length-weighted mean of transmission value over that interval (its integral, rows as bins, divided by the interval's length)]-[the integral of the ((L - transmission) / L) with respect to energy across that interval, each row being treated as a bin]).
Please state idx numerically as 513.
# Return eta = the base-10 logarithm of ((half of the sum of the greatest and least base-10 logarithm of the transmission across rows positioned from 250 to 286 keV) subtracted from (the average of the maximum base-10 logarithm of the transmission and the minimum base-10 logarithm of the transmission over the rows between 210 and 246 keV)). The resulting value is -1.58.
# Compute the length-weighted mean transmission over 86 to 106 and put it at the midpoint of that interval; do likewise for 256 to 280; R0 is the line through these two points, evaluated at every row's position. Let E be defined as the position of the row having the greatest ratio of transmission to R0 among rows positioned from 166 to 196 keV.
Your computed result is 188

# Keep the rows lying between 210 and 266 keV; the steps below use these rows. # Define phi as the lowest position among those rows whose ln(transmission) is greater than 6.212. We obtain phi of 213 keV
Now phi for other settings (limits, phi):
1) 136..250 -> 143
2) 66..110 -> 88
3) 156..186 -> 158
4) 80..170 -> 88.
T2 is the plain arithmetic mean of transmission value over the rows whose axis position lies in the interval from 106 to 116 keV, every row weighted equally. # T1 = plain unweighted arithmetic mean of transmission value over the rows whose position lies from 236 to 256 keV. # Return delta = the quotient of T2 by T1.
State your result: 1.07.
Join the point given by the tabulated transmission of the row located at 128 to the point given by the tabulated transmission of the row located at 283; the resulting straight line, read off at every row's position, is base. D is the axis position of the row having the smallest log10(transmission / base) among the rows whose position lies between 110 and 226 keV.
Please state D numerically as 118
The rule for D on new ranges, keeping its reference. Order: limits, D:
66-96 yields 73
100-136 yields 118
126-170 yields 138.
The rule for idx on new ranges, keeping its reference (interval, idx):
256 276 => 462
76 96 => 496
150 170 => 526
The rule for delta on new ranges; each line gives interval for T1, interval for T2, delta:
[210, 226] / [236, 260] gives 0.94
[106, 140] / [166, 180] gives 1.02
